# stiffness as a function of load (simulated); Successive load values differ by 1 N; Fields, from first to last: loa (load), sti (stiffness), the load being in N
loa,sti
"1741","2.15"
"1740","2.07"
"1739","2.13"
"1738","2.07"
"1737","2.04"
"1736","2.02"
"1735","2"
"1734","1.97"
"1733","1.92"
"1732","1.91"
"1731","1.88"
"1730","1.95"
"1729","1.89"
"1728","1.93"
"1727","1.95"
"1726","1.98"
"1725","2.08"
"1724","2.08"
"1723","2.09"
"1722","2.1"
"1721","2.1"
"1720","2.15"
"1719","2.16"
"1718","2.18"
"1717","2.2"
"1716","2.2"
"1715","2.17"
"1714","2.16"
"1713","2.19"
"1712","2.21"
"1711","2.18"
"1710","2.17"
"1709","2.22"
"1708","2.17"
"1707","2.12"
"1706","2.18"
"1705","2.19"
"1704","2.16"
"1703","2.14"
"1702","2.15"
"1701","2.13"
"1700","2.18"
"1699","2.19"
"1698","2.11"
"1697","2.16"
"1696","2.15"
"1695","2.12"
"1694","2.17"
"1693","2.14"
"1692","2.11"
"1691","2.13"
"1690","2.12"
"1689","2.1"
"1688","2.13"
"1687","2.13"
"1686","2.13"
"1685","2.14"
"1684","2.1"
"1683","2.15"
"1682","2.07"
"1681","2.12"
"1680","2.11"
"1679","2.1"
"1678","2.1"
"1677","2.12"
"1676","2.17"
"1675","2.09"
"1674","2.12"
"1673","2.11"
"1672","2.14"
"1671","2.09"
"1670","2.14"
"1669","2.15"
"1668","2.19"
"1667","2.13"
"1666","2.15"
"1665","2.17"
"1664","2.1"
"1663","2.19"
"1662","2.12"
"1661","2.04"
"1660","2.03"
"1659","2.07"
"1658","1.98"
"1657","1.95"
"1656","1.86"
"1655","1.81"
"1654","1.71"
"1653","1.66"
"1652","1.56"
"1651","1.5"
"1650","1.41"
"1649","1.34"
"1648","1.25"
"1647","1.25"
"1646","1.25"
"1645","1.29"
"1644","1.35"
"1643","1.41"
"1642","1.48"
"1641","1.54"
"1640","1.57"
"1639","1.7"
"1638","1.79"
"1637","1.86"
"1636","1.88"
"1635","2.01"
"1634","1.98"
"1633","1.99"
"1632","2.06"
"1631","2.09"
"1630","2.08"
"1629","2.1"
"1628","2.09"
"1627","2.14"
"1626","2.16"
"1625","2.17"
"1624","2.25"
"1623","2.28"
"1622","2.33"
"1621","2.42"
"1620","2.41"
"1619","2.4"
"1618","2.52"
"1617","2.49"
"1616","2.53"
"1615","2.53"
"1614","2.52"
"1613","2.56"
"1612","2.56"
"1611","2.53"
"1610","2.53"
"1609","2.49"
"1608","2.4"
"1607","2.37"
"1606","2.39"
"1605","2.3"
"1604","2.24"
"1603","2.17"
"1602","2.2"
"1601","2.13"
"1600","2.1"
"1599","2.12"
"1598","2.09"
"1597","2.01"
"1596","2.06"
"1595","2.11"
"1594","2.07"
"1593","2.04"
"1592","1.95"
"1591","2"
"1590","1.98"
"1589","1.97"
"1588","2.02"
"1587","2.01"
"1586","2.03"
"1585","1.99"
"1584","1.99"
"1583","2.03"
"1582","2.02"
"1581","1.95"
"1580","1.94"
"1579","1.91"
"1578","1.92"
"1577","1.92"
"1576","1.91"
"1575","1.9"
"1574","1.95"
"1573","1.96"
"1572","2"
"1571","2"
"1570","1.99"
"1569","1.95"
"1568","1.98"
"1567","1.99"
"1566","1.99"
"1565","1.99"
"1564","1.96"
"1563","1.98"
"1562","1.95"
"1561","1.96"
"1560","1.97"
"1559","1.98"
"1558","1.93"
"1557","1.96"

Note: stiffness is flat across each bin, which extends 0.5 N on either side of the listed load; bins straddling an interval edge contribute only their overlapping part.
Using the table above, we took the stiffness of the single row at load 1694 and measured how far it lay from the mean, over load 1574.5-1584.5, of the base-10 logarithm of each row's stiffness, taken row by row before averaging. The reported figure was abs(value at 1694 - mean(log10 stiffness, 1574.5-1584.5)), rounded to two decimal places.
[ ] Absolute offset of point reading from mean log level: 1.88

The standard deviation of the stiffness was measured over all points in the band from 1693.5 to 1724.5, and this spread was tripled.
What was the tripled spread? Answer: 0.11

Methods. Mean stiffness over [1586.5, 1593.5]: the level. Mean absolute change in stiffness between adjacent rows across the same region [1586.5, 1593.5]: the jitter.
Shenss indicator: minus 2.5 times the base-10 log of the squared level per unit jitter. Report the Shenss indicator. -5.0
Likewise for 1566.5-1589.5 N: -5.6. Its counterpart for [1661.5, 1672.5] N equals -5.0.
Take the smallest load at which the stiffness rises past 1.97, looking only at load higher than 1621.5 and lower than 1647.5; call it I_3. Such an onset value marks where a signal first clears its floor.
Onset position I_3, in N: 1622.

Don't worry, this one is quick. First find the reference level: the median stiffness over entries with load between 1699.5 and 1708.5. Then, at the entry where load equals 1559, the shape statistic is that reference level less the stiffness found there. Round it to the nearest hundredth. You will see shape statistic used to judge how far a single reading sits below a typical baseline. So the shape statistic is 0.18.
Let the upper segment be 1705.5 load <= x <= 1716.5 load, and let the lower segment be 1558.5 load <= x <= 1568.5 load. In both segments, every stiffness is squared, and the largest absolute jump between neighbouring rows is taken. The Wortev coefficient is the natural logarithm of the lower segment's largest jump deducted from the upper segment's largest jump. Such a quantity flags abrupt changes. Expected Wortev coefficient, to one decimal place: -2.0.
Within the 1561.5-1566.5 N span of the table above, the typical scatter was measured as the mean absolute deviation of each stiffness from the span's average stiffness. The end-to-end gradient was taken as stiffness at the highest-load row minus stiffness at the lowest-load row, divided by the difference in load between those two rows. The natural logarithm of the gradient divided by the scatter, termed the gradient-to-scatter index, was -0.42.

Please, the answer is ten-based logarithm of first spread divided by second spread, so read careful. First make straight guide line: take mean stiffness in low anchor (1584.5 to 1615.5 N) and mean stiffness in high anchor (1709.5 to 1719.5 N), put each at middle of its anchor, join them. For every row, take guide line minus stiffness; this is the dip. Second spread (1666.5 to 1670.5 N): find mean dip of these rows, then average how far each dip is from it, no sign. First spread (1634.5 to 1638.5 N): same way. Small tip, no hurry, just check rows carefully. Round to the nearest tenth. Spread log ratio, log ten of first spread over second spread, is 0.5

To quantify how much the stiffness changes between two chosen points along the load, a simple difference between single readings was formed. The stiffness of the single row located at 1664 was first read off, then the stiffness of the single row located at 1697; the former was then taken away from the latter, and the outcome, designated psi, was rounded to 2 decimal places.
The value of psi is 0.06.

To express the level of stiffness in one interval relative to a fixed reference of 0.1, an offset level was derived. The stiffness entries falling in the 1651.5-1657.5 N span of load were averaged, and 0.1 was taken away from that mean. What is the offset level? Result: 1.66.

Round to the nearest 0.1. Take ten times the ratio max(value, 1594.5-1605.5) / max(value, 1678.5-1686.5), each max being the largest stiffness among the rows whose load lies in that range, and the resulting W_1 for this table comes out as 10.7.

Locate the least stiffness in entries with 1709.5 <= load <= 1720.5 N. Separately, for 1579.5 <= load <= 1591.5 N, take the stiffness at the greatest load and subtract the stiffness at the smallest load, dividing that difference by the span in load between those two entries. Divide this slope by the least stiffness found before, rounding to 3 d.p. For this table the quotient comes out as 0.003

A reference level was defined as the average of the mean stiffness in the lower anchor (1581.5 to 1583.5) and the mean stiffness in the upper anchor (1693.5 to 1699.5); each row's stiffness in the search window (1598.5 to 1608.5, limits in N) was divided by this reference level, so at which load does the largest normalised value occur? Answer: 1608 N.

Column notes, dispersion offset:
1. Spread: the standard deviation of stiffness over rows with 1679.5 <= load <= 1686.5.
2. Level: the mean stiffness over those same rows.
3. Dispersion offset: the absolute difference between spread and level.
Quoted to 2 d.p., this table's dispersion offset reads 2.09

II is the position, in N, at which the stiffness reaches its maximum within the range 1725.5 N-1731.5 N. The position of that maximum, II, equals 1726 N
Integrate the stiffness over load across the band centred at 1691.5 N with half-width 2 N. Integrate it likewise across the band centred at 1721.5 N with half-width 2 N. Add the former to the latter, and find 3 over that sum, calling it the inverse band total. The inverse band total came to 0.177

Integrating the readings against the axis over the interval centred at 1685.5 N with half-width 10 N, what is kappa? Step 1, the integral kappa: 42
